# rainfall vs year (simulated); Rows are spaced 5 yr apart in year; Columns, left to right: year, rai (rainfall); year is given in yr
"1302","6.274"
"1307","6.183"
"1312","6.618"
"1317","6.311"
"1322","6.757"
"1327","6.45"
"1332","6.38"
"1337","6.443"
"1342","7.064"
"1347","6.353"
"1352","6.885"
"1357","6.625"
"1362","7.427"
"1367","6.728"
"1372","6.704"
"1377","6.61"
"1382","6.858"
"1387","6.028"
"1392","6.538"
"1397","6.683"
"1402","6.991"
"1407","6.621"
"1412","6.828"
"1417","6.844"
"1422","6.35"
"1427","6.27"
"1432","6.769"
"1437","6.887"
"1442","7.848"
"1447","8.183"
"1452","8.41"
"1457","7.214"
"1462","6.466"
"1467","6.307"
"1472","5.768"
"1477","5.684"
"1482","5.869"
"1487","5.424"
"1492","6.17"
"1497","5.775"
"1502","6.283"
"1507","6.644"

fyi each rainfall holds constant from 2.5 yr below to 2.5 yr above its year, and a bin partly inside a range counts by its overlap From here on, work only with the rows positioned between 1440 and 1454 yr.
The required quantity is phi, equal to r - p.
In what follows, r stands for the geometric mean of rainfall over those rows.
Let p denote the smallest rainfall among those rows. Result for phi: 0.3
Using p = 7.848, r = 8.14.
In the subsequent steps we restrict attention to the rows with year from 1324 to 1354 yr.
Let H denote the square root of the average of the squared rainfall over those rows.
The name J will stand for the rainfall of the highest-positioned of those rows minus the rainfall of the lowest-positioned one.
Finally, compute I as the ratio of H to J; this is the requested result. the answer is 15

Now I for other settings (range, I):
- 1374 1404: 17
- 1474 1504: 10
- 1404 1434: 45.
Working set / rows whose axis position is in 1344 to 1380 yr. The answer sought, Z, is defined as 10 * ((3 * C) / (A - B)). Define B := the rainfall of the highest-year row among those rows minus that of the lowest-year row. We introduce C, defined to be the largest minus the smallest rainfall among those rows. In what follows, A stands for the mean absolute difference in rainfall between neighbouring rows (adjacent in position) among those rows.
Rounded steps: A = 0.40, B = 0.26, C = 1.1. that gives 222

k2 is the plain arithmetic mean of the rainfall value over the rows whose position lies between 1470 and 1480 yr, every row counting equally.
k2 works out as 5.7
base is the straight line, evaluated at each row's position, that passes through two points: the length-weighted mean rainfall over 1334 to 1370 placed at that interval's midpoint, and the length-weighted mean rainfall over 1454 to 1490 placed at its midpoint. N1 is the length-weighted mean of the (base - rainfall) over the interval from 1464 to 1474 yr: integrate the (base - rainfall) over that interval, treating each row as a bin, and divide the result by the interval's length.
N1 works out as 0.08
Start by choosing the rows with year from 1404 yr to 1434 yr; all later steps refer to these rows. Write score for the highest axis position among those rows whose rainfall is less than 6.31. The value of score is 1427 yr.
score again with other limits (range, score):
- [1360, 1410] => 1387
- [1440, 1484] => 1482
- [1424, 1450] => 1427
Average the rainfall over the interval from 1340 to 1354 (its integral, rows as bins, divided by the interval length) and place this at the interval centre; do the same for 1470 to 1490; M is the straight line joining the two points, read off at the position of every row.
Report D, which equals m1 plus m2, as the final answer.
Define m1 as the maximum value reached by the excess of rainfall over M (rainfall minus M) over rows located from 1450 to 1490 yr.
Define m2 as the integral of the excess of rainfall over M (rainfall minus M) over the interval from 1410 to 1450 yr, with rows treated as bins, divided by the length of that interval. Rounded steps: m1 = 2.49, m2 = 0.92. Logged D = 3.42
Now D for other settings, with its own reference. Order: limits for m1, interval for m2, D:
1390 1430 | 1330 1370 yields 0.69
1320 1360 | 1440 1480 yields 1.38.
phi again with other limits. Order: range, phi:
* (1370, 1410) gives 0.6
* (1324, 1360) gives 0.2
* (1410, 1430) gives 0.3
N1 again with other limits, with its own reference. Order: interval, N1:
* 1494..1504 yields -0.03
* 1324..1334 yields 0.47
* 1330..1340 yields 0.43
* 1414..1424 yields -0.20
